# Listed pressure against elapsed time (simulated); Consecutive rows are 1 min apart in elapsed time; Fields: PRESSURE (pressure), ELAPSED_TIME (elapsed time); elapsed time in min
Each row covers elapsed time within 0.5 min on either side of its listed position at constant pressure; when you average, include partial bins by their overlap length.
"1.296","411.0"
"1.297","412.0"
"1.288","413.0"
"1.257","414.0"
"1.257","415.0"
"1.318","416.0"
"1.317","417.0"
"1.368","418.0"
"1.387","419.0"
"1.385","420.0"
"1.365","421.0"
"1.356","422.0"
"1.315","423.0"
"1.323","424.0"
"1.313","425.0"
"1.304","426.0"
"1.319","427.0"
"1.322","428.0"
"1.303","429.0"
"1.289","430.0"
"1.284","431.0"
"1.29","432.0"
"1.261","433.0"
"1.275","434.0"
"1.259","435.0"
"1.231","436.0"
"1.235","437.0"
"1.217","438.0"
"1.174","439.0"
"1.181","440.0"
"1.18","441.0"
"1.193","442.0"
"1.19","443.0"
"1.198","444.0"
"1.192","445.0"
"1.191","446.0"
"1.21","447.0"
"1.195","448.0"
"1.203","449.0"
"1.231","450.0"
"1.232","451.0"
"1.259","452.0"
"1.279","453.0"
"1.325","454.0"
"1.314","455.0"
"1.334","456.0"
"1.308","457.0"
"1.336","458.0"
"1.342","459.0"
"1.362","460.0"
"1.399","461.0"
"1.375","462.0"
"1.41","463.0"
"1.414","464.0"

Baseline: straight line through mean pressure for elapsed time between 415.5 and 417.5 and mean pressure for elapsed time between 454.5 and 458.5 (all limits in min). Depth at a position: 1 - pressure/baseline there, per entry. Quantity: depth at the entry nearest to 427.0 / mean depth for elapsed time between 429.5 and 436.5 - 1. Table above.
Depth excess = -1.0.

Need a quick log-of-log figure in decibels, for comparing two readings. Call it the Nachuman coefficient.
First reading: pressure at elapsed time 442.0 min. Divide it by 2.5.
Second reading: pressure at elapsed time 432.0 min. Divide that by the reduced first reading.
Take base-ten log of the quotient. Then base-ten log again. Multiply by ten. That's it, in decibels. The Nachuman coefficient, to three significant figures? -3.65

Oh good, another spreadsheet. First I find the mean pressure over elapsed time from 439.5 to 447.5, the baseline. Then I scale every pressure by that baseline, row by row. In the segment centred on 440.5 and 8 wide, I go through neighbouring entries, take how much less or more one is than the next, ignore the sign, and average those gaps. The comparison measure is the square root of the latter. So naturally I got 0.106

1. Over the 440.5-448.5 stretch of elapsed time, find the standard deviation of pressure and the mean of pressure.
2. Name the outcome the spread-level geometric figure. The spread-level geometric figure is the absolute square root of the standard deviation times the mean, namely 0.10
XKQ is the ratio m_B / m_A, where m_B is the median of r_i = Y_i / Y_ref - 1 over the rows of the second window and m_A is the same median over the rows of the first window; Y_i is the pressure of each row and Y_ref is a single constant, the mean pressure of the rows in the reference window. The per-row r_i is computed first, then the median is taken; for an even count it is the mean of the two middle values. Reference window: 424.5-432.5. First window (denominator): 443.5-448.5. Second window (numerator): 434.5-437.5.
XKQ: 0.63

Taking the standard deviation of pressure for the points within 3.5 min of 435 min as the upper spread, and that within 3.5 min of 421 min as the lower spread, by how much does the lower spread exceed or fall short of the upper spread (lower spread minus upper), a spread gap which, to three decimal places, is 0.002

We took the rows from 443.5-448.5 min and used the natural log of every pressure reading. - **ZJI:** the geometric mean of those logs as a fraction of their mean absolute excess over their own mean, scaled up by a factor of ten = 397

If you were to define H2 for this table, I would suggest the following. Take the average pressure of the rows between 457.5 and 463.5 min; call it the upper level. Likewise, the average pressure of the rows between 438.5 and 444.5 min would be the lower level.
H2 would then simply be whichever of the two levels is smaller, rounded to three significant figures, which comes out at 1.19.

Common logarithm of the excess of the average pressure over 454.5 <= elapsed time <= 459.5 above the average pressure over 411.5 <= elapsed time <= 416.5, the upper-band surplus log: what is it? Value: -1.4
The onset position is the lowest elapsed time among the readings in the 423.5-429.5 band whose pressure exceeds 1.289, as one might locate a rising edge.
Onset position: 424.0 min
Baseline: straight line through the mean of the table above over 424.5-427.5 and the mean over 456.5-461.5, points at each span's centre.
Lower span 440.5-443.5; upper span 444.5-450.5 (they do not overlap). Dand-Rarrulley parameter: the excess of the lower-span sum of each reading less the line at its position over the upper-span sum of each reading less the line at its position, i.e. 0.4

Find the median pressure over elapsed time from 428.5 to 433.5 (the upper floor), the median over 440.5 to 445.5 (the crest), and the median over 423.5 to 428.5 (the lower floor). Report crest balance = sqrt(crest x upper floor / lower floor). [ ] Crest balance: 1.08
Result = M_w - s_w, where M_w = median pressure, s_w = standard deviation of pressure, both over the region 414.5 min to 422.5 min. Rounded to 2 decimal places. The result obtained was 1.32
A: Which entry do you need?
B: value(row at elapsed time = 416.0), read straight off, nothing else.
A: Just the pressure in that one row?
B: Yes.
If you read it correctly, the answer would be 1.318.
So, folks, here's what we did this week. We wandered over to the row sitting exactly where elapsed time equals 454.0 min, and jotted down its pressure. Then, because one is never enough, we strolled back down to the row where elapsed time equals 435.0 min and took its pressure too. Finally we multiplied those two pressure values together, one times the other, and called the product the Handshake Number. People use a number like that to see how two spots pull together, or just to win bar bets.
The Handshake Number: 1.67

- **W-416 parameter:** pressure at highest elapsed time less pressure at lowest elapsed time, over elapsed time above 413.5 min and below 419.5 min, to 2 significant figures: 0.13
